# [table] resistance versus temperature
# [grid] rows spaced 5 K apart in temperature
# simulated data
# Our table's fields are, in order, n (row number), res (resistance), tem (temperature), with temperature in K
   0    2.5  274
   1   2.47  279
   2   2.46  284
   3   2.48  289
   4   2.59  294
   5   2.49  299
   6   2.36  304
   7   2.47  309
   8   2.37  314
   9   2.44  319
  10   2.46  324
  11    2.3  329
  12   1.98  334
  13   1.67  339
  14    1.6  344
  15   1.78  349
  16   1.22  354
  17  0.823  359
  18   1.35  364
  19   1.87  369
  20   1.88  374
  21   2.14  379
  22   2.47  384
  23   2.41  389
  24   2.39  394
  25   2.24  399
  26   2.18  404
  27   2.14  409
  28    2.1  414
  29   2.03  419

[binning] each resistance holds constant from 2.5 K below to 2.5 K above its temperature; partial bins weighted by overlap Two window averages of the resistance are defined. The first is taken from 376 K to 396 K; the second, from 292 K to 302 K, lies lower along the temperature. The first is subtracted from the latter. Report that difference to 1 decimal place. 0.2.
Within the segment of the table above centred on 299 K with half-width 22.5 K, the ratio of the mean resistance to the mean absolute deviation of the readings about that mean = 54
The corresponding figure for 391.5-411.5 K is 29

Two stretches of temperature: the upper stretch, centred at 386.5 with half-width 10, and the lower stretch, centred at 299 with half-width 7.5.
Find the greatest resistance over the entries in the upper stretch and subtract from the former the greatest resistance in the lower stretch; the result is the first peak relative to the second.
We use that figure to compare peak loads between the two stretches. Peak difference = -0.12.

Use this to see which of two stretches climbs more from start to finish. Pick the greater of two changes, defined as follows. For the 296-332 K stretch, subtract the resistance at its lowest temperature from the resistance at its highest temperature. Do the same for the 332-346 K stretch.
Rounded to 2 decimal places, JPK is -0.19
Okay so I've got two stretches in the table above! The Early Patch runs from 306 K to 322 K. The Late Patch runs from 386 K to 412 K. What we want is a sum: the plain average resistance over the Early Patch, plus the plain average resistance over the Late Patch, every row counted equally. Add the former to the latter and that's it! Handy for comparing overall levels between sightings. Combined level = 4.70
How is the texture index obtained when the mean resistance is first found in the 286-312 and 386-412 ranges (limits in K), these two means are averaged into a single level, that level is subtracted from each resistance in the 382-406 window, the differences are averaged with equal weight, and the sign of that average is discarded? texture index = 0.04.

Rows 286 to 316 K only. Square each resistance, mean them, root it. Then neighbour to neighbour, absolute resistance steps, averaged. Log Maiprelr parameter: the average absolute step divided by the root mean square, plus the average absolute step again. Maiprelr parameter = 0.15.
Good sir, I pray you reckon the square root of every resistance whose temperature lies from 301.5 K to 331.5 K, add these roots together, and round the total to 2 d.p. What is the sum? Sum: 9.29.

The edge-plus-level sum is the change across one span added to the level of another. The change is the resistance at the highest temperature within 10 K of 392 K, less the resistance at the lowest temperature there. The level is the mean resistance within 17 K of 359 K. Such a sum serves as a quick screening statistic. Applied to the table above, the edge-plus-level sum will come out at 1.3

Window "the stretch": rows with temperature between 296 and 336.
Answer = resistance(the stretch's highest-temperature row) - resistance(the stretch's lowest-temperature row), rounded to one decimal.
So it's -0.5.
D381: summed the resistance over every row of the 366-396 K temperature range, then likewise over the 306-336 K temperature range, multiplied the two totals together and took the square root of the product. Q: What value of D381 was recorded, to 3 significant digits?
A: 13.6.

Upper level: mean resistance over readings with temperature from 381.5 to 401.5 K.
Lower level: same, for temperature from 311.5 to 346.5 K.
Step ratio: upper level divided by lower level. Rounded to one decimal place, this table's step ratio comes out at 1.1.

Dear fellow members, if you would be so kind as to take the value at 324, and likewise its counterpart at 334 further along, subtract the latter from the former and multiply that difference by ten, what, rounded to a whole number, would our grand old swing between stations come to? 5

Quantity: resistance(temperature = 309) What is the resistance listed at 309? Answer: 2.47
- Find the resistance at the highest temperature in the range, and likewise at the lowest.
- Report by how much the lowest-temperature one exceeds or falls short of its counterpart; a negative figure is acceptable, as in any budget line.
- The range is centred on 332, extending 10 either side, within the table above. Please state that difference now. 0.79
